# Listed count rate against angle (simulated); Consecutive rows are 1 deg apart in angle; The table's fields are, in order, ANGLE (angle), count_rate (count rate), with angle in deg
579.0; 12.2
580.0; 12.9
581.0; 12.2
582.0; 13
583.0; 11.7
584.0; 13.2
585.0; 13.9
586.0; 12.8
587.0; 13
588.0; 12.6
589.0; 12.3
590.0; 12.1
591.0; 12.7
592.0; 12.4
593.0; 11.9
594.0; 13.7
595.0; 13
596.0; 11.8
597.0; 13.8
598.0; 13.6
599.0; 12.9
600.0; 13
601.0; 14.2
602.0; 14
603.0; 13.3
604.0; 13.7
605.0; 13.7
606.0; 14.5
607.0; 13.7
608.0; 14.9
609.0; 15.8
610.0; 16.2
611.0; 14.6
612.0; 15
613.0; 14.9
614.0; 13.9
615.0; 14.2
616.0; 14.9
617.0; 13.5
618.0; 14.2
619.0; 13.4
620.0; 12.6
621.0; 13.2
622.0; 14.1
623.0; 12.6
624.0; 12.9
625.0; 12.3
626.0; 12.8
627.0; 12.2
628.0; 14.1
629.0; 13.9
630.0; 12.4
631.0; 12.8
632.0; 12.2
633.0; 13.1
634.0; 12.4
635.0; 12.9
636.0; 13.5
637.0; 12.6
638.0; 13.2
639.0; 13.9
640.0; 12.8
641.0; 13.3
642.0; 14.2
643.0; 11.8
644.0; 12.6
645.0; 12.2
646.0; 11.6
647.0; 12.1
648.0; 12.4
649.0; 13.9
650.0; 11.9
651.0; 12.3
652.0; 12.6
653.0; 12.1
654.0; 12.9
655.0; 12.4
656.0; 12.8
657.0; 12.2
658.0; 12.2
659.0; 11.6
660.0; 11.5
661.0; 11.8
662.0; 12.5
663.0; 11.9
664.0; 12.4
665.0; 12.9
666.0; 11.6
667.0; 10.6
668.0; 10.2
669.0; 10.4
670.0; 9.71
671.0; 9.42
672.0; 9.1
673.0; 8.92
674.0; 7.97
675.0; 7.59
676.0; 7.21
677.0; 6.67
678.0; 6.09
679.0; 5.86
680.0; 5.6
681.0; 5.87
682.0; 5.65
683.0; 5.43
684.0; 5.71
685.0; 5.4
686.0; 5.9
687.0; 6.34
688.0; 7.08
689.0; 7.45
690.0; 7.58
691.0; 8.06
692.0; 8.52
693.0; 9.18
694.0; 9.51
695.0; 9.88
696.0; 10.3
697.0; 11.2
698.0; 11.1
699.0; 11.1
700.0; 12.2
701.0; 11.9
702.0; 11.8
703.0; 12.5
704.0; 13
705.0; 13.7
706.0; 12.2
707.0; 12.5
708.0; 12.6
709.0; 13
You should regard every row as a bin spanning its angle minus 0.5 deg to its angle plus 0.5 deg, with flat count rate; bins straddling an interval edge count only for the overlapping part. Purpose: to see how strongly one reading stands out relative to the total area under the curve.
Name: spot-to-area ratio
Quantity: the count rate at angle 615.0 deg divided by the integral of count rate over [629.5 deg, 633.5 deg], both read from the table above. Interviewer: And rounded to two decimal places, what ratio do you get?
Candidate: 0.28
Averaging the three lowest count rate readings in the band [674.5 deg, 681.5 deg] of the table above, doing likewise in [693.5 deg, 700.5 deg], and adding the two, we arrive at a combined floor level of 15.7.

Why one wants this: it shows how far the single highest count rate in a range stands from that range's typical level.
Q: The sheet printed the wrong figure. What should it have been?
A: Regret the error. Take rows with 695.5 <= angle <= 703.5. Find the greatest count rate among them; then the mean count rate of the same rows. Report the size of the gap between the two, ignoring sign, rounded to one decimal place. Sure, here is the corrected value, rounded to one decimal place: 1.0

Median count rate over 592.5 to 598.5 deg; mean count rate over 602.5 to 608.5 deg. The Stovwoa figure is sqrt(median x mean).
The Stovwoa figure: 13.6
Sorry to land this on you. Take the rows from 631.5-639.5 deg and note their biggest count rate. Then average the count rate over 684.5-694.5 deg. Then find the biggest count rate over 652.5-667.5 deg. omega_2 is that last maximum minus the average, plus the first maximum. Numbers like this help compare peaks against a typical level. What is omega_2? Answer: 19.3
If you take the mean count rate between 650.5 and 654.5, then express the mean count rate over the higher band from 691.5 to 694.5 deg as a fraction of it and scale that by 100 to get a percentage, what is 73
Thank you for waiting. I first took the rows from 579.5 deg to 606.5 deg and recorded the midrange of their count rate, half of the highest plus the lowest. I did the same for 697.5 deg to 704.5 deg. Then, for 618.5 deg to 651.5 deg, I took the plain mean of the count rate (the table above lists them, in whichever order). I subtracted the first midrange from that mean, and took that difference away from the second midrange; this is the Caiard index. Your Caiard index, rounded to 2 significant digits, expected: 12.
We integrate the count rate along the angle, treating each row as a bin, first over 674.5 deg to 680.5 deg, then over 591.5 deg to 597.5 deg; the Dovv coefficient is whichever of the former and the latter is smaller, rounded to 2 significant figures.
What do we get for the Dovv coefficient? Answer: 39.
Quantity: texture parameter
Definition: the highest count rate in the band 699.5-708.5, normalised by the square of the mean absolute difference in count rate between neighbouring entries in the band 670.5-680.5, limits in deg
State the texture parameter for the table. 76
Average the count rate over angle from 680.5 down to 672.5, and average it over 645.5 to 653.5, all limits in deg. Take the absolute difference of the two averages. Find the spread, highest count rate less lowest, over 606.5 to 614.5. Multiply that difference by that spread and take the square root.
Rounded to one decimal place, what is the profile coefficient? 3.7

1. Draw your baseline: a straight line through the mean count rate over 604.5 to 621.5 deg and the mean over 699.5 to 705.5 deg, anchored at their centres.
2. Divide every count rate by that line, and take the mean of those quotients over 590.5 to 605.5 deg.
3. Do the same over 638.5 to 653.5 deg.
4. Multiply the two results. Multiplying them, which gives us 0.84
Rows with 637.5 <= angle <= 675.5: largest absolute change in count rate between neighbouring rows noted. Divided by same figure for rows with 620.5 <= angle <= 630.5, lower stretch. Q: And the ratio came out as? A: 1.3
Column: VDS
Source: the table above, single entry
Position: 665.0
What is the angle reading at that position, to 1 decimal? 12.9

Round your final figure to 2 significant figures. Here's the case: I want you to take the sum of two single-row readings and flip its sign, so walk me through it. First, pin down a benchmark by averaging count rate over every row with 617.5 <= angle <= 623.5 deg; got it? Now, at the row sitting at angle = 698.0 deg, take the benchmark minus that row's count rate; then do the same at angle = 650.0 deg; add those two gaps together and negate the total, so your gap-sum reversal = -3.7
